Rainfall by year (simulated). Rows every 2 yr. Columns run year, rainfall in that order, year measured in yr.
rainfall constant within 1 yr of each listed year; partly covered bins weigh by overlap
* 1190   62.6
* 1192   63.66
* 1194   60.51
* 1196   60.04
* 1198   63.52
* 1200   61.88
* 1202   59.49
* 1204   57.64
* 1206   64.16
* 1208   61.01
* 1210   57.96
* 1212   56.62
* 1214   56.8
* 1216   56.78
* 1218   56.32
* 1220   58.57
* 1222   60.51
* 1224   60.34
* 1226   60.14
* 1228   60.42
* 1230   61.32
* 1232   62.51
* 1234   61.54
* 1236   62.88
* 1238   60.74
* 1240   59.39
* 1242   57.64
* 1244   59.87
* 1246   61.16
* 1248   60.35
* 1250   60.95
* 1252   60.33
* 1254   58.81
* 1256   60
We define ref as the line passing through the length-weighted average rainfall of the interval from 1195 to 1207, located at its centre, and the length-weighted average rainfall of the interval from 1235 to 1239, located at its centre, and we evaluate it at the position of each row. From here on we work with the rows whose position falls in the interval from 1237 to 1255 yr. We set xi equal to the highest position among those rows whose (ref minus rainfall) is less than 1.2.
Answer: 1250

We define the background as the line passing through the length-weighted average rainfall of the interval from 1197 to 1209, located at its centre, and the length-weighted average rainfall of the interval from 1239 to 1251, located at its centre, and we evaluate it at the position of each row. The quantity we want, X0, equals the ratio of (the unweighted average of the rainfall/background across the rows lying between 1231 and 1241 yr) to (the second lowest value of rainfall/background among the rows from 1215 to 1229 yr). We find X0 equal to 1.09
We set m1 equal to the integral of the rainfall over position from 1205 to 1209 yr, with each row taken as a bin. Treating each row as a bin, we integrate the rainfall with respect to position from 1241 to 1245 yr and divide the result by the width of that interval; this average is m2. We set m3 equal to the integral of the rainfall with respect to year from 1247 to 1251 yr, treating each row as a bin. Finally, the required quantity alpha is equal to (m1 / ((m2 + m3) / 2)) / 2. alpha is 0.831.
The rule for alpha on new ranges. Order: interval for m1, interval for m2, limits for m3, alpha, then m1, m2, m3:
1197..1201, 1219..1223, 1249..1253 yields 0.830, 251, 59.5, 243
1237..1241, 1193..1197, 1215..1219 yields 0.839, 240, 60.3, 226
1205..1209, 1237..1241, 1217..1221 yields 0.864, 250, 60.1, 230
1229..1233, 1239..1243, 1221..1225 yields 0.825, 248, 58.5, 242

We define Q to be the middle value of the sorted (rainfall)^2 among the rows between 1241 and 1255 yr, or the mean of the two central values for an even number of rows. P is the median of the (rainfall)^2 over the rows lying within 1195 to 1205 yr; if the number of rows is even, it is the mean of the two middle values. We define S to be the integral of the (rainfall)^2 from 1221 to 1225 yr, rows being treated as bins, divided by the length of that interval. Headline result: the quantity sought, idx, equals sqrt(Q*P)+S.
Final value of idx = 7273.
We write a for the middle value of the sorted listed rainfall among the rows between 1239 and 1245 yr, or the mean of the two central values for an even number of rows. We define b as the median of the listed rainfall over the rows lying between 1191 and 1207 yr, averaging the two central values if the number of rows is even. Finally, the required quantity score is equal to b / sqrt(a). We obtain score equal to 7.94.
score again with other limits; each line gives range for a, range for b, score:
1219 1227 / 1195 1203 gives 7.85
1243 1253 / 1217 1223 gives 7.54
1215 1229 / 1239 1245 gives 7.66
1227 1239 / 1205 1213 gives 7.59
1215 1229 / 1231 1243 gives 7.88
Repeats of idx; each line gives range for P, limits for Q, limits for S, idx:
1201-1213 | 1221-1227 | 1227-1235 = 7320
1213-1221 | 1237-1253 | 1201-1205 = 6857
